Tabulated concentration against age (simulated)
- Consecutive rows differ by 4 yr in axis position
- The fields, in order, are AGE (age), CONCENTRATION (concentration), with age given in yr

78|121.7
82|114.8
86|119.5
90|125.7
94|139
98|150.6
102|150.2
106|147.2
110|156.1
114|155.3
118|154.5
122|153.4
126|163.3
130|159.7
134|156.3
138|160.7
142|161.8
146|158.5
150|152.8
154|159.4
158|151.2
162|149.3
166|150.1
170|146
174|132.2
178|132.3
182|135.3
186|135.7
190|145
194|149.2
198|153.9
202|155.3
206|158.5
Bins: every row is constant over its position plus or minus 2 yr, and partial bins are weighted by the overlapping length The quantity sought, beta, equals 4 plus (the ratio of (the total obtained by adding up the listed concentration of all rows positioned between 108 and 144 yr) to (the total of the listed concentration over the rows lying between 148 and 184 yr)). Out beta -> 5.09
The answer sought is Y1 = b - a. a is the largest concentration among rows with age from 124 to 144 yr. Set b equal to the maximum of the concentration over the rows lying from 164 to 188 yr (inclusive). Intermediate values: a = 163.3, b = 150.1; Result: -13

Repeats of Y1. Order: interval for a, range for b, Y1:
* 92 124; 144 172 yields 3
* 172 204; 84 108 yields -5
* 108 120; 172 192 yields -11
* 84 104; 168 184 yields -5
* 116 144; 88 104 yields -13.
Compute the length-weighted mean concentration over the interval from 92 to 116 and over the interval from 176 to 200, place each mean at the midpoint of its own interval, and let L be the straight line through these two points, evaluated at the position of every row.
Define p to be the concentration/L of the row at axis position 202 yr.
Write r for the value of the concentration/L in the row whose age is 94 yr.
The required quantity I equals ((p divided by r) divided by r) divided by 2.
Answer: 0.65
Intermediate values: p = 1.10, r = 0.92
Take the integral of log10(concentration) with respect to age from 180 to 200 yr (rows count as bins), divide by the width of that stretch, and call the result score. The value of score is 2.16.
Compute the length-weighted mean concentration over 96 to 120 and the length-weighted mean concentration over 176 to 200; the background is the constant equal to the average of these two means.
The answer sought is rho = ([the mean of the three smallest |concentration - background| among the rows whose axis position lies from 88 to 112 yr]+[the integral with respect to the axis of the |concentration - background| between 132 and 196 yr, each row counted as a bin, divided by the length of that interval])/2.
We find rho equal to 5.3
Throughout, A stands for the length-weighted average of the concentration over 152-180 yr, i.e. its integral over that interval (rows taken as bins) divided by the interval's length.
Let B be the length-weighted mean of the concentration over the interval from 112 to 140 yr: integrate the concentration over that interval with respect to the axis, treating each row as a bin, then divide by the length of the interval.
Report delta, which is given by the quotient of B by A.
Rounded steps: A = 146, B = 157.6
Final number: 1.08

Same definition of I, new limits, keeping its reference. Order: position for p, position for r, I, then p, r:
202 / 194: 0.50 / 1.10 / 1.06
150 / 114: 0.48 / 1.05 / 1.04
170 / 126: 0.42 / 1.02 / 1.11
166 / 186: 0.57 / 1.04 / 0.96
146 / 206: 0.43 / 1.09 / 1.13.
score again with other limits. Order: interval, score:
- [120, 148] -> 2.20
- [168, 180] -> 2.14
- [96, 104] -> 2.18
